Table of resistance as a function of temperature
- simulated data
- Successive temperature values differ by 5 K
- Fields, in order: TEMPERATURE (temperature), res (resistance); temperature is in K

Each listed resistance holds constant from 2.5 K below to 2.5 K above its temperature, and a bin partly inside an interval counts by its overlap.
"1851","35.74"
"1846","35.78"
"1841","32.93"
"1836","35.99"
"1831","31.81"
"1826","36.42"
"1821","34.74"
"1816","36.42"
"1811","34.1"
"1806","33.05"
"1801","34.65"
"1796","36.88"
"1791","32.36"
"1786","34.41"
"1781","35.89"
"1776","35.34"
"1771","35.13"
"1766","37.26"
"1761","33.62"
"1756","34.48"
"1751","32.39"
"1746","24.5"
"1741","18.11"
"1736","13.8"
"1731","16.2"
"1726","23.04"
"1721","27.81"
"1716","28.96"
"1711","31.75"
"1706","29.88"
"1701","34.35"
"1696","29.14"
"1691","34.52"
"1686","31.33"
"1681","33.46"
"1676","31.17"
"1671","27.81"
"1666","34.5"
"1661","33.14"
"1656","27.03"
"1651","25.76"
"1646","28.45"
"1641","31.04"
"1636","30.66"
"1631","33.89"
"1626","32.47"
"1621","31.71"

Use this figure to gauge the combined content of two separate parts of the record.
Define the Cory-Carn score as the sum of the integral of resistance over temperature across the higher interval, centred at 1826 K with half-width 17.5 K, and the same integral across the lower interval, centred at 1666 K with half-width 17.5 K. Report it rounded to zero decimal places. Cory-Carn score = 2276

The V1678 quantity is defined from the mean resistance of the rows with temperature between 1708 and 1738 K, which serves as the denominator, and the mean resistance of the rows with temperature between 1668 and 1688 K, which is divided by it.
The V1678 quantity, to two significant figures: 1.3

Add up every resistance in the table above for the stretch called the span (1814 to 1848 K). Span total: 244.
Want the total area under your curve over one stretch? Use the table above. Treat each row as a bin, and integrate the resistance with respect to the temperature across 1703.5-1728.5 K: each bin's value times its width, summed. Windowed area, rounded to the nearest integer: 707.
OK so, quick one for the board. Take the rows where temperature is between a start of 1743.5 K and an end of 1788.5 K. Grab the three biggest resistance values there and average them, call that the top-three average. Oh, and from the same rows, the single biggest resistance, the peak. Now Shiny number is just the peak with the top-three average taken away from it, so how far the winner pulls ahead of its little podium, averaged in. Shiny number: 1.1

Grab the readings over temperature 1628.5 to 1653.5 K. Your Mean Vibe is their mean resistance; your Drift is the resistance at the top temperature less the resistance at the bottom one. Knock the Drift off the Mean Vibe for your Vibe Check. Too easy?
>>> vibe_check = 38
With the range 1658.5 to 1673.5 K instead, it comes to 37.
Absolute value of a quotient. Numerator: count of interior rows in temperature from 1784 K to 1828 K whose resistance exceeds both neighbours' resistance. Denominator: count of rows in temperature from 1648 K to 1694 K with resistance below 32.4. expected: 0.4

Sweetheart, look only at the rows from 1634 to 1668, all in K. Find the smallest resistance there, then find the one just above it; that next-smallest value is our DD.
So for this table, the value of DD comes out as 27.03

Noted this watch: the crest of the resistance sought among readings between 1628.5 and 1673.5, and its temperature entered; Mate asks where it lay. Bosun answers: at 1666 K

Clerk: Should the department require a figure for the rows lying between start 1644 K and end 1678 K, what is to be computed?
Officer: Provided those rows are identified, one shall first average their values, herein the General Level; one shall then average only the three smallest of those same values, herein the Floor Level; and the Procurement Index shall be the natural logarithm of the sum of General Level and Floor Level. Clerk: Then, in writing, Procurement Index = 4.035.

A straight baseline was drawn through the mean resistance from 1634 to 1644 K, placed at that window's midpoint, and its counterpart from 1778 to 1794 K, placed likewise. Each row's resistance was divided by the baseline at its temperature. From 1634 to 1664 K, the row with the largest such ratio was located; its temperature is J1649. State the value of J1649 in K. 1661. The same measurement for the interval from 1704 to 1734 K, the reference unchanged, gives 1711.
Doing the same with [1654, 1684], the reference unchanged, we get 1666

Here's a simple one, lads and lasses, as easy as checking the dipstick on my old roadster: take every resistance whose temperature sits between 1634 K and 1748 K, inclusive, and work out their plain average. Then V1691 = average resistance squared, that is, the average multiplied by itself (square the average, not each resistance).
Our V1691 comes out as 790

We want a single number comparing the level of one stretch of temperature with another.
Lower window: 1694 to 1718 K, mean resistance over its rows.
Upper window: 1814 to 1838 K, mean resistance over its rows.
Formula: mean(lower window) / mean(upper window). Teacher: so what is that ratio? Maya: 0.88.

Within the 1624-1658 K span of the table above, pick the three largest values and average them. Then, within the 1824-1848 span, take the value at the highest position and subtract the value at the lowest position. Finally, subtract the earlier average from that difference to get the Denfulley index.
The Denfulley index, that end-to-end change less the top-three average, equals -33.1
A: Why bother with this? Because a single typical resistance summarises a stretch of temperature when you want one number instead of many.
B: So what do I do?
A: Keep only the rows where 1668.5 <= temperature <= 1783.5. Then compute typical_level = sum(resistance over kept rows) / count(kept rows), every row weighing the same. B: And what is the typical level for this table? 29.6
